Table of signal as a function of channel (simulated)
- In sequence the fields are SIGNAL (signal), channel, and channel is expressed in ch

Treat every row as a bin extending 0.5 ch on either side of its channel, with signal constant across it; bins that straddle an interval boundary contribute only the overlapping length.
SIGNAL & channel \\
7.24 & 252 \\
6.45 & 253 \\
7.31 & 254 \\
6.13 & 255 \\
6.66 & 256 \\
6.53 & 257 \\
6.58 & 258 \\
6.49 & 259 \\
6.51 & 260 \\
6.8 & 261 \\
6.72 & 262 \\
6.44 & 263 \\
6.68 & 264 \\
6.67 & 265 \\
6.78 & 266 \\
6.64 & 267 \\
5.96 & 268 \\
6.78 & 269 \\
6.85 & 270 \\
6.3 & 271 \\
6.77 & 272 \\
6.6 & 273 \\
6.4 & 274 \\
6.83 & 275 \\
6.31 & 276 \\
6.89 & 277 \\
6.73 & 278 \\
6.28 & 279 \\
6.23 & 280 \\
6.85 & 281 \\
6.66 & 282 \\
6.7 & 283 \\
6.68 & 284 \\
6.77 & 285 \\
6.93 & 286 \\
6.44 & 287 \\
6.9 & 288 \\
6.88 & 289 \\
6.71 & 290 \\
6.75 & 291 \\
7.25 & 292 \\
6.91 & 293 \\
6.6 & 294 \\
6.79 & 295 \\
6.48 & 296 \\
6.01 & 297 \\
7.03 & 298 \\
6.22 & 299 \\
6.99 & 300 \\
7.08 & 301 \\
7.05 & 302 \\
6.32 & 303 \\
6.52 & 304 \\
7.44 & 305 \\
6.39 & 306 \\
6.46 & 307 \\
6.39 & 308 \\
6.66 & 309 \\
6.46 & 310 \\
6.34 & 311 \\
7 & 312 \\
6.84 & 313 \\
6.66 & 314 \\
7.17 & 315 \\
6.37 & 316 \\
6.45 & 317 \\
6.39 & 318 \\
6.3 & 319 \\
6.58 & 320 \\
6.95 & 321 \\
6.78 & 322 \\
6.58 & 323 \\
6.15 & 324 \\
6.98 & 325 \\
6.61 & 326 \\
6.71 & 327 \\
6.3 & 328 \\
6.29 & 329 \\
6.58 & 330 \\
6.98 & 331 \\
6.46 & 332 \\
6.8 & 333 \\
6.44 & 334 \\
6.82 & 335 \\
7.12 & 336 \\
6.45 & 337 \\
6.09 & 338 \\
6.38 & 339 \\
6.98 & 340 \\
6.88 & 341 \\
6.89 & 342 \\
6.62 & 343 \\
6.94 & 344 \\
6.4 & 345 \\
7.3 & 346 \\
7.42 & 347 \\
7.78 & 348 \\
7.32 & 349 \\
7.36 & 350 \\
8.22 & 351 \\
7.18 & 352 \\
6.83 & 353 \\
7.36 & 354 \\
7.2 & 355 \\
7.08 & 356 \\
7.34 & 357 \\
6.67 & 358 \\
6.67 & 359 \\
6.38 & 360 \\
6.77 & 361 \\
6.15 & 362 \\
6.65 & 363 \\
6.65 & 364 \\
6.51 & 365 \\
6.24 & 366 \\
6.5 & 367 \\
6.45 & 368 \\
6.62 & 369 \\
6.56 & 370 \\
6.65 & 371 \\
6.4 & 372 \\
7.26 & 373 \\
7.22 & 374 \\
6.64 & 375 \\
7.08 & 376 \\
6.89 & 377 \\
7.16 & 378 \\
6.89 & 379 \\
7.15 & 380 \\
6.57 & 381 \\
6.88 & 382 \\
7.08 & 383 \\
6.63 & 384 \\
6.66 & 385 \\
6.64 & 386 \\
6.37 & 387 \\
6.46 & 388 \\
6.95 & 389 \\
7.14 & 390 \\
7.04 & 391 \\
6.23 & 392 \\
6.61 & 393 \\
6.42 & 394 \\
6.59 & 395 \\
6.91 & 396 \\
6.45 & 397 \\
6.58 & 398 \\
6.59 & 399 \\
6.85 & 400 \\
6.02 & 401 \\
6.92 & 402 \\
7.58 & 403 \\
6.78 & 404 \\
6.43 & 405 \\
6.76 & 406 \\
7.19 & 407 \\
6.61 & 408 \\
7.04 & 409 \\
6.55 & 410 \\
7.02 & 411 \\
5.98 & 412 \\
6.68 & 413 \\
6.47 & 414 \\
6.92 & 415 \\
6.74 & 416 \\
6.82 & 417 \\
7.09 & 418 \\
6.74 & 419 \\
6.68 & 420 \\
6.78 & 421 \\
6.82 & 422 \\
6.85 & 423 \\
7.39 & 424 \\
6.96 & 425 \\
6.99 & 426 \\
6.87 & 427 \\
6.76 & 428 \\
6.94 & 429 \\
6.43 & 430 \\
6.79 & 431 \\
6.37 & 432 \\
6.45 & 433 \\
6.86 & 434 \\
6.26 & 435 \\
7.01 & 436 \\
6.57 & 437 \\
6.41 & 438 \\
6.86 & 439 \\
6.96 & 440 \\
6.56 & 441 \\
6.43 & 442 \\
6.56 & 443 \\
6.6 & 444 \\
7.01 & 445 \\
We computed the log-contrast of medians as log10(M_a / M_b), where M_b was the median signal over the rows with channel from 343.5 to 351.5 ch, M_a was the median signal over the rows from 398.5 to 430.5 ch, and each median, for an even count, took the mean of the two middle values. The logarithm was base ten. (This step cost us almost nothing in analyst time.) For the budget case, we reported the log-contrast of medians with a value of -0.033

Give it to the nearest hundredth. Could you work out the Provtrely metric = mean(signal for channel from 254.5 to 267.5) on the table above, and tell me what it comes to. 6.59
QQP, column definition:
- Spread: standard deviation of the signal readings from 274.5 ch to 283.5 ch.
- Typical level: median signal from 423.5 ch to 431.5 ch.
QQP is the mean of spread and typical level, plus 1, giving 4.58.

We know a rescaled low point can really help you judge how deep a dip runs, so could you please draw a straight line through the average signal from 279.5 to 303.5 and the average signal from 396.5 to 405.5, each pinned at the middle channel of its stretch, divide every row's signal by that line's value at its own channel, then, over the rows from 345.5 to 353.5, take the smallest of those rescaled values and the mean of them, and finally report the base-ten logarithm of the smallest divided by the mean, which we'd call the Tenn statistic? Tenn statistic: -0.036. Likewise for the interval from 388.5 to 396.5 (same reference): -0.034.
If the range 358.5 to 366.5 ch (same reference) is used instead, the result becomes -0.024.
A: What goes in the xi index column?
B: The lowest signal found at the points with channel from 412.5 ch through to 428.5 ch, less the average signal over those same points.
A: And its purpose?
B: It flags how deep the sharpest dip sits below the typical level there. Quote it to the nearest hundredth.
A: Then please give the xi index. -0.38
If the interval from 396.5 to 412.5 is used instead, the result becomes -0.73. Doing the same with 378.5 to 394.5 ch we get -0.50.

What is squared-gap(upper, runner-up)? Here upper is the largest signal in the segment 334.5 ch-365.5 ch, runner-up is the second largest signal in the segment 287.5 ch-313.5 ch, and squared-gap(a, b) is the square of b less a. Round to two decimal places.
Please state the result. 0.94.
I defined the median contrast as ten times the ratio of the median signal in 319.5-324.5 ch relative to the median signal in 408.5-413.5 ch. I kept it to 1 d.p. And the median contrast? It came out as 9.9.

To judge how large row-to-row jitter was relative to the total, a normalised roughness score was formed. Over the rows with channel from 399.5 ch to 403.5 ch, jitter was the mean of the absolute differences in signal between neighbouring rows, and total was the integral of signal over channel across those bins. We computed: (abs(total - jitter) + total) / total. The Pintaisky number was 1.97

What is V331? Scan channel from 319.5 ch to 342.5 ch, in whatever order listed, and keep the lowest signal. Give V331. 6.09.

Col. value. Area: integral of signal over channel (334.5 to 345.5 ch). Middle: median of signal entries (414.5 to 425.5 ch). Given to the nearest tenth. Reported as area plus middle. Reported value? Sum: 80.4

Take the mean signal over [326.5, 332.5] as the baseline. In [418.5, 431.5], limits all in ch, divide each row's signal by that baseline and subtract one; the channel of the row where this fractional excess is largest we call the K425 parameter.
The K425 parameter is 424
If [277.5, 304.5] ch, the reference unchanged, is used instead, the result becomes 292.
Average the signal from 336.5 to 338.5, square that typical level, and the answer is 39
